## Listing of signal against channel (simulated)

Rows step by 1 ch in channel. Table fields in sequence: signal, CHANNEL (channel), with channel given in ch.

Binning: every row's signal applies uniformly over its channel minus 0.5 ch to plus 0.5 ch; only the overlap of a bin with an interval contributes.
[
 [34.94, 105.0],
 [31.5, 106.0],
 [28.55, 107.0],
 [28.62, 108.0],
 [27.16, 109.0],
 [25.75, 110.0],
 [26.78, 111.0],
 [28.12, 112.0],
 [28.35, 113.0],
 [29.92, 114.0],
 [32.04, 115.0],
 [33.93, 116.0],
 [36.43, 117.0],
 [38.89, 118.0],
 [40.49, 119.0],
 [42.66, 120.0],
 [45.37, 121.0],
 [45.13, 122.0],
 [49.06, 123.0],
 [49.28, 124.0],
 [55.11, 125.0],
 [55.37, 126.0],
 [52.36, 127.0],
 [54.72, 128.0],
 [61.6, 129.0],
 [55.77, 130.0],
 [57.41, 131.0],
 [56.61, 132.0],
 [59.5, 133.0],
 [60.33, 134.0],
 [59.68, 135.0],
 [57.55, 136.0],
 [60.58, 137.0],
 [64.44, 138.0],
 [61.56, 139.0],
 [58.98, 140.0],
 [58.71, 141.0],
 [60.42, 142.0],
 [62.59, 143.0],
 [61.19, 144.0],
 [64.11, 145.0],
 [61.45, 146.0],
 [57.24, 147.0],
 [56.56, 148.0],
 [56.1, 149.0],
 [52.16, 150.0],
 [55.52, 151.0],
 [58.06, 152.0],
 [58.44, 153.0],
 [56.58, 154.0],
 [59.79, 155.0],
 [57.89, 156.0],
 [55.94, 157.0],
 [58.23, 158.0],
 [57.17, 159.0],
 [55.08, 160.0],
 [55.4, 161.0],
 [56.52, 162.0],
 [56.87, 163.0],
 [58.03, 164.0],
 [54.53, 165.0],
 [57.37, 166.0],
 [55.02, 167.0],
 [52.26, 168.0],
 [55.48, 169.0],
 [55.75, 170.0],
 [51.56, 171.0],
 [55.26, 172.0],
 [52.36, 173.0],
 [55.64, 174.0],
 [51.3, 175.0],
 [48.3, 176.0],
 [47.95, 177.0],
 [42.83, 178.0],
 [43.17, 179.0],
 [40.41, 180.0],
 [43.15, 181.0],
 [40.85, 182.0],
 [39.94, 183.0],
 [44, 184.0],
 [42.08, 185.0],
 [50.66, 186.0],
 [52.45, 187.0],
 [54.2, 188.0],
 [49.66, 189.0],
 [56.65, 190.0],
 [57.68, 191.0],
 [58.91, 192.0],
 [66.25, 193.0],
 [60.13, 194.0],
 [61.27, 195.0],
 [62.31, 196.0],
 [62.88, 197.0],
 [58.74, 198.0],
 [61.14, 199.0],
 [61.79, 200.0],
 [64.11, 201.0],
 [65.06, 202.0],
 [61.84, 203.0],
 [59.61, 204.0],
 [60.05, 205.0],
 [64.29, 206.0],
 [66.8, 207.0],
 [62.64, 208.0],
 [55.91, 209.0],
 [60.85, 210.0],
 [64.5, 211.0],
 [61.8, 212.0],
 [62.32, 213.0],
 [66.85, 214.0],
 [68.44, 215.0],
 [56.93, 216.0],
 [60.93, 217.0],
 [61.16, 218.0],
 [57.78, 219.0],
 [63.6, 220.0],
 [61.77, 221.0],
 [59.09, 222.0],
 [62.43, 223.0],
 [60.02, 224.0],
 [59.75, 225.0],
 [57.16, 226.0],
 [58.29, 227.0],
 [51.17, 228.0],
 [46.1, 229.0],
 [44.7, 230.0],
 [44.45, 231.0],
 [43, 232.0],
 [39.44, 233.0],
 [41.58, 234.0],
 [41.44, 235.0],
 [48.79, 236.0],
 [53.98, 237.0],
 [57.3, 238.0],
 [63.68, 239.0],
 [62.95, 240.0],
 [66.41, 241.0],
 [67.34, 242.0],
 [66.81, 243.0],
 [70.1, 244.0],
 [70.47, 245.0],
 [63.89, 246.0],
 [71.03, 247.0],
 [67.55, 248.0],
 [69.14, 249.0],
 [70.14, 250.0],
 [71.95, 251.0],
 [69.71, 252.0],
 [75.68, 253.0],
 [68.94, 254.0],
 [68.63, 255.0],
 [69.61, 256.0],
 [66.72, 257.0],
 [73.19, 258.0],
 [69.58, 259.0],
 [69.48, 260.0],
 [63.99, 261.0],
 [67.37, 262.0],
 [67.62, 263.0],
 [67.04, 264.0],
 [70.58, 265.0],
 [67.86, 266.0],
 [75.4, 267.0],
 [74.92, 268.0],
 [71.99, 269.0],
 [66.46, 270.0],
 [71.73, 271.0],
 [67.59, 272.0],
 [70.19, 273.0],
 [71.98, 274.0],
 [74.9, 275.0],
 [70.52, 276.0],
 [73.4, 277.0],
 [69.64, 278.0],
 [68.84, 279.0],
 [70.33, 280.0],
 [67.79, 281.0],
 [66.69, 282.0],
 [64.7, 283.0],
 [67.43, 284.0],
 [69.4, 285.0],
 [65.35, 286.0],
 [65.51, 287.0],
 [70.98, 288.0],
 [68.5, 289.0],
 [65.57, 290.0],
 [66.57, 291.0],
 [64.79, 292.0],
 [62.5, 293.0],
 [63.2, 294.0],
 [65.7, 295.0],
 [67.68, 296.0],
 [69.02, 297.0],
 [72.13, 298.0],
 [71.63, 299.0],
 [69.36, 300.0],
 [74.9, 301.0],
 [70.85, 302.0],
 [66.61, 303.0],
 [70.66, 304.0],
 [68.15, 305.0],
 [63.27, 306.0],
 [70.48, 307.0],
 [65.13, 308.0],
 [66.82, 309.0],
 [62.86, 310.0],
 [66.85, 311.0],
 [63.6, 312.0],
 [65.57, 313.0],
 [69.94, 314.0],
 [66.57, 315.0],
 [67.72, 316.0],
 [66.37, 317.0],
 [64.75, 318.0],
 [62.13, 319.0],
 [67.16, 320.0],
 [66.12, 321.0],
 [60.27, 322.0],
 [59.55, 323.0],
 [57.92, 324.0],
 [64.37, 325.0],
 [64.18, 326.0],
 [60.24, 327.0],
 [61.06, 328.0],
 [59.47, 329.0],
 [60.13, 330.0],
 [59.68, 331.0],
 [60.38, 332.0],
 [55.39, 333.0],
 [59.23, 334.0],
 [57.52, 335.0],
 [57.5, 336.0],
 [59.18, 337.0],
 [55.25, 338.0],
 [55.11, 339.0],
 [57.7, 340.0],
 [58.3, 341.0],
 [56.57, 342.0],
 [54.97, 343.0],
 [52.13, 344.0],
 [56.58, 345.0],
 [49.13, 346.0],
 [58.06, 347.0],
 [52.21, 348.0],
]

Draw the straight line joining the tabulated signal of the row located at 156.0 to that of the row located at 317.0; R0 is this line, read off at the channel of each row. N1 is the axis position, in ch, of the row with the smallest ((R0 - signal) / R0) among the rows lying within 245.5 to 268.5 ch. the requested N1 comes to 253.0 ch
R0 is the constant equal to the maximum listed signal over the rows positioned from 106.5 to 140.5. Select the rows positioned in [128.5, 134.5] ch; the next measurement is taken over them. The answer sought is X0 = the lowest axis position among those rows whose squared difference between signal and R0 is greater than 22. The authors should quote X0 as 130.0 ch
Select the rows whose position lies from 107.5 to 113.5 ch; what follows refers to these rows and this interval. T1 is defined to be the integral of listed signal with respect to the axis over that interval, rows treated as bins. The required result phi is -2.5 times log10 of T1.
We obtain -5.54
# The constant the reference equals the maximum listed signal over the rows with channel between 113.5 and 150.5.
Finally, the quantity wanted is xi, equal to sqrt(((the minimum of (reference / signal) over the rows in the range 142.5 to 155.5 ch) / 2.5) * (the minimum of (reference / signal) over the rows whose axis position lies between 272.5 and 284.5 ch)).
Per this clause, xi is 0.59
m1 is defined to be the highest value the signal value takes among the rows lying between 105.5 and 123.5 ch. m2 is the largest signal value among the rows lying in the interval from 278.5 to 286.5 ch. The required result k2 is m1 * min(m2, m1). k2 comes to 2407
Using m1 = 49.06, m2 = 70.33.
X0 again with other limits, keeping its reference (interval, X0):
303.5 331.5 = 304.0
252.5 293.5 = 253.0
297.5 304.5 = 298.0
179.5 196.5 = 180.0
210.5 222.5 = 216.0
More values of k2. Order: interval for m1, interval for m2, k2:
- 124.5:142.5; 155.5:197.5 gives 4153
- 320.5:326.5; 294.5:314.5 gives 4372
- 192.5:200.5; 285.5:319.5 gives 4389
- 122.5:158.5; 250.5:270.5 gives 4153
